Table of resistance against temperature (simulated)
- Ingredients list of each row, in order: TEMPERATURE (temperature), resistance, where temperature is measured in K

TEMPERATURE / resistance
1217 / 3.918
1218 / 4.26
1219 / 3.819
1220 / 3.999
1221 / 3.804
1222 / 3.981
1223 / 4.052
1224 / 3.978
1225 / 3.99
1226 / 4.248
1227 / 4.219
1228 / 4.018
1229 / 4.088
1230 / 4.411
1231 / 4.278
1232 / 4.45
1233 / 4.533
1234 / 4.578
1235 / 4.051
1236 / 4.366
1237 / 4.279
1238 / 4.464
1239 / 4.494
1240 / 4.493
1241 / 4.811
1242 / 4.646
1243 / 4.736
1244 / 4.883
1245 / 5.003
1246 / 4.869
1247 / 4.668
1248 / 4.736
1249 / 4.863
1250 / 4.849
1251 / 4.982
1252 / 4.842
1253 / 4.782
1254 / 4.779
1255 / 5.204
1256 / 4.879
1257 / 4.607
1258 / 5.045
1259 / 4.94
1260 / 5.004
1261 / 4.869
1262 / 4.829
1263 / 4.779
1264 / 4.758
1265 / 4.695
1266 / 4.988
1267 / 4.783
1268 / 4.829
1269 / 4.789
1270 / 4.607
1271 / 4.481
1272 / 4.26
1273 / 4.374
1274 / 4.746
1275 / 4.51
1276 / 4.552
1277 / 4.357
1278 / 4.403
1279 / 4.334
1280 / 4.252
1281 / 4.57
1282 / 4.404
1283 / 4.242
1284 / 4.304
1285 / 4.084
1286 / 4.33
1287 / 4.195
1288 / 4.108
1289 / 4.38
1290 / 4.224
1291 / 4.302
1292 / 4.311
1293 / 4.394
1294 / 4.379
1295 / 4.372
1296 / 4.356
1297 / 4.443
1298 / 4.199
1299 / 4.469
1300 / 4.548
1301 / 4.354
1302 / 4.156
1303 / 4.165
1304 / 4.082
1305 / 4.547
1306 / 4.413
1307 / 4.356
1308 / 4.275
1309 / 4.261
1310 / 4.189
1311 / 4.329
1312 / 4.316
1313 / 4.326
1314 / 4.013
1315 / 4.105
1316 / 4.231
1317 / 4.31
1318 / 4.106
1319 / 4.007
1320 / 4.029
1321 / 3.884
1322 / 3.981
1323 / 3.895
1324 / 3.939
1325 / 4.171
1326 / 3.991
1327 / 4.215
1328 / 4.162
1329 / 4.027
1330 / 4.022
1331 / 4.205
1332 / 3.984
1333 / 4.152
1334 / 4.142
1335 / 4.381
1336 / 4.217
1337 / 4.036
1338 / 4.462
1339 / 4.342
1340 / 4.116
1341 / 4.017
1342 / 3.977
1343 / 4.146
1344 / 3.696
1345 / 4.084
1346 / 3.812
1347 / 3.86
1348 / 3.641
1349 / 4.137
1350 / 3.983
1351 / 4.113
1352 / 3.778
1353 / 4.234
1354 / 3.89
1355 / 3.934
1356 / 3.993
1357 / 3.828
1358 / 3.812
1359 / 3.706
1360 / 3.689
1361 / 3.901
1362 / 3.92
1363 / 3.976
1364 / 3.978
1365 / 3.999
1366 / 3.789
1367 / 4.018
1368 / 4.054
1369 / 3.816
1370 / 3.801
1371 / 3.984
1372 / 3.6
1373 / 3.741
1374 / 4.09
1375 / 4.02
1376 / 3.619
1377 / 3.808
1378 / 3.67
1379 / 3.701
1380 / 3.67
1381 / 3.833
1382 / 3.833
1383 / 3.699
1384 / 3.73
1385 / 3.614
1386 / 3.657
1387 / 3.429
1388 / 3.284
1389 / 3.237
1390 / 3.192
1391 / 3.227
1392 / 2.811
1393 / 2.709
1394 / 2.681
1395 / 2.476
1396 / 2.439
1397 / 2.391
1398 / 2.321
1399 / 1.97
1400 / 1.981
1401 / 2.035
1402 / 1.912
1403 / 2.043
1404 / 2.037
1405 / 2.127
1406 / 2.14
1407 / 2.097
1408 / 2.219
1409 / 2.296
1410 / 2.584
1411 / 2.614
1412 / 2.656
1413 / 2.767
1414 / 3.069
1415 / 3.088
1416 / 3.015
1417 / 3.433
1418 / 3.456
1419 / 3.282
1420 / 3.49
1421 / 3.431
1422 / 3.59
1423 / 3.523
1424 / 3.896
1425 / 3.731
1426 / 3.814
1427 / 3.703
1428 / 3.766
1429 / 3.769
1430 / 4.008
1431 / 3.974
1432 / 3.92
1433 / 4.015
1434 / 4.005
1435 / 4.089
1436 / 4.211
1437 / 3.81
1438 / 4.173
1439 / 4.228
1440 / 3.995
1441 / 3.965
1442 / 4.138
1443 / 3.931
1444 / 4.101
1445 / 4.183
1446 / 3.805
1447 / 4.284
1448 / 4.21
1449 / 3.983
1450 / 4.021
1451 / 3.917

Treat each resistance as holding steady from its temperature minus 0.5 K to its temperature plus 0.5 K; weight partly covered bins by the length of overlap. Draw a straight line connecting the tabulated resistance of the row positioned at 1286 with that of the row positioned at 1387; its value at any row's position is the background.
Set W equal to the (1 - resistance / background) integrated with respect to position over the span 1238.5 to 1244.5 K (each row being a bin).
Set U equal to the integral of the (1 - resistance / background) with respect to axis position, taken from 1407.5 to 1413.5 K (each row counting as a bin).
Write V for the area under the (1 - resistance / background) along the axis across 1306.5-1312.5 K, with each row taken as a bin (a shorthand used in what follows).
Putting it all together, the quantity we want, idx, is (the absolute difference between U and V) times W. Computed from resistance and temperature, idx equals 0.10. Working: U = 1.3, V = -0.2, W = 0.06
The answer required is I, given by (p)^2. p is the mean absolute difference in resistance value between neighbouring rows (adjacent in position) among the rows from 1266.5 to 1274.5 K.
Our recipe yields 0.025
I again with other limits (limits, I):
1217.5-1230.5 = 0.029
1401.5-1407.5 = 0.003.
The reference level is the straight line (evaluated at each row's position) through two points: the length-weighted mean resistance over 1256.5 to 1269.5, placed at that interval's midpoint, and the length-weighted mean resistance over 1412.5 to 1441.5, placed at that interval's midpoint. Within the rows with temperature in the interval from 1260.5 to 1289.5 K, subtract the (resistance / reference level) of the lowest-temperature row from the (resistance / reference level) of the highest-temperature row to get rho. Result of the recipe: -0.06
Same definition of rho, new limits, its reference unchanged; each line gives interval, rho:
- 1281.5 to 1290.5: -0.03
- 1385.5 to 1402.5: -0.42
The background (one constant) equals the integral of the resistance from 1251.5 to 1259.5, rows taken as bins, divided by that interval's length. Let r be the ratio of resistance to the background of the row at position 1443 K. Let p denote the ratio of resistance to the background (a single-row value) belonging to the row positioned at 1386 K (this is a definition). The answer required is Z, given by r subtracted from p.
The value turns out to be -0.06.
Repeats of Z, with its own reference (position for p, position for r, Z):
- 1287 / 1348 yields 0.11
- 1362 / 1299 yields -0.11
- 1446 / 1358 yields 0.00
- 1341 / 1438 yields -0.03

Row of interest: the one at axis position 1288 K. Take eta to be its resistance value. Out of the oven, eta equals 4.108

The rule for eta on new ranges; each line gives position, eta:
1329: 4.027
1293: 4.394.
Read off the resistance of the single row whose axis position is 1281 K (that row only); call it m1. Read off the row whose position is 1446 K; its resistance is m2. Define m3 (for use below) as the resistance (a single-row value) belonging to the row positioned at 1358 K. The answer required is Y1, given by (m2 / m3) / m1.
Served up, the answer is 0.22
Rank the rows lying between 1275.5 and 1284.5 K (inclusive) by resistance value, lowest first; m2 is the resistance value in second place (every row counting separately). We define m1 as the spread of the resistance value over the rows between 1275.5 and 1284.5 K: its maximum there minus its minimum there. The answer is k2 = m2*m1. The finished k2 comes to 1.4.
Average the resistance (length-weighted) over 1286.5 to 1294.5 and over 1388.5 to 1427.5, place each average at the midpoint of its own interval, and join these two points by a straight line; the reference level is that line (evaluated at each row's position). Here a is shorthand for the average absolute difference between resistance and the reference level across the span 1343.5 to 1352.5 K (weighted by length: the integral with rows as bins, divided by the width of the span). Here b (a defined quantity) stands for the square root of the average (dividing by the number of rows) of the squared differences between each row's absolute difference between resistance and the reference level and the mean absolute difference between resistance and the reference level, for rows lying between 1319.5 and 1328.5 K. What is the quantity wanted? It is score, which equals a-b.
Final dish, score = 0.20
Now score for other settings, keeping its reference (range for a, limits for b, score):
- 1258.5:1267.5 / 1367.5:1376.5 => 0.04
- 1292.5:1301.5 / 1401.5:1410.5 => -0.03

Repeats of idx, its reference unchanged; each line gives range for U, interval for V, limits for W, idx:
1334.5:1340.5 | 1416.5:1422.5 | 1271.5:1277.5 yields 0.00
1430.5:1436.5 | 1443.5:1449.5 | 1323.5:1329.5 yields -0.08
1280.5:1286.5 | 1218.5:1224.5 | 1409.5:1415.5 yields 0.86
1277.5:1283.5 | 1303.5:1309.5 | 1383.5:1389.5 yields -0.03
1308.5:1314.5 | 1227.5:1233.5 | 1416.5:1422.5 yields -0.50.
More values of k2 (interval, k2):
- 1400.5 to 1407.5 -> 0.5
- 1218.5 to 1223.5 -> 0.9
